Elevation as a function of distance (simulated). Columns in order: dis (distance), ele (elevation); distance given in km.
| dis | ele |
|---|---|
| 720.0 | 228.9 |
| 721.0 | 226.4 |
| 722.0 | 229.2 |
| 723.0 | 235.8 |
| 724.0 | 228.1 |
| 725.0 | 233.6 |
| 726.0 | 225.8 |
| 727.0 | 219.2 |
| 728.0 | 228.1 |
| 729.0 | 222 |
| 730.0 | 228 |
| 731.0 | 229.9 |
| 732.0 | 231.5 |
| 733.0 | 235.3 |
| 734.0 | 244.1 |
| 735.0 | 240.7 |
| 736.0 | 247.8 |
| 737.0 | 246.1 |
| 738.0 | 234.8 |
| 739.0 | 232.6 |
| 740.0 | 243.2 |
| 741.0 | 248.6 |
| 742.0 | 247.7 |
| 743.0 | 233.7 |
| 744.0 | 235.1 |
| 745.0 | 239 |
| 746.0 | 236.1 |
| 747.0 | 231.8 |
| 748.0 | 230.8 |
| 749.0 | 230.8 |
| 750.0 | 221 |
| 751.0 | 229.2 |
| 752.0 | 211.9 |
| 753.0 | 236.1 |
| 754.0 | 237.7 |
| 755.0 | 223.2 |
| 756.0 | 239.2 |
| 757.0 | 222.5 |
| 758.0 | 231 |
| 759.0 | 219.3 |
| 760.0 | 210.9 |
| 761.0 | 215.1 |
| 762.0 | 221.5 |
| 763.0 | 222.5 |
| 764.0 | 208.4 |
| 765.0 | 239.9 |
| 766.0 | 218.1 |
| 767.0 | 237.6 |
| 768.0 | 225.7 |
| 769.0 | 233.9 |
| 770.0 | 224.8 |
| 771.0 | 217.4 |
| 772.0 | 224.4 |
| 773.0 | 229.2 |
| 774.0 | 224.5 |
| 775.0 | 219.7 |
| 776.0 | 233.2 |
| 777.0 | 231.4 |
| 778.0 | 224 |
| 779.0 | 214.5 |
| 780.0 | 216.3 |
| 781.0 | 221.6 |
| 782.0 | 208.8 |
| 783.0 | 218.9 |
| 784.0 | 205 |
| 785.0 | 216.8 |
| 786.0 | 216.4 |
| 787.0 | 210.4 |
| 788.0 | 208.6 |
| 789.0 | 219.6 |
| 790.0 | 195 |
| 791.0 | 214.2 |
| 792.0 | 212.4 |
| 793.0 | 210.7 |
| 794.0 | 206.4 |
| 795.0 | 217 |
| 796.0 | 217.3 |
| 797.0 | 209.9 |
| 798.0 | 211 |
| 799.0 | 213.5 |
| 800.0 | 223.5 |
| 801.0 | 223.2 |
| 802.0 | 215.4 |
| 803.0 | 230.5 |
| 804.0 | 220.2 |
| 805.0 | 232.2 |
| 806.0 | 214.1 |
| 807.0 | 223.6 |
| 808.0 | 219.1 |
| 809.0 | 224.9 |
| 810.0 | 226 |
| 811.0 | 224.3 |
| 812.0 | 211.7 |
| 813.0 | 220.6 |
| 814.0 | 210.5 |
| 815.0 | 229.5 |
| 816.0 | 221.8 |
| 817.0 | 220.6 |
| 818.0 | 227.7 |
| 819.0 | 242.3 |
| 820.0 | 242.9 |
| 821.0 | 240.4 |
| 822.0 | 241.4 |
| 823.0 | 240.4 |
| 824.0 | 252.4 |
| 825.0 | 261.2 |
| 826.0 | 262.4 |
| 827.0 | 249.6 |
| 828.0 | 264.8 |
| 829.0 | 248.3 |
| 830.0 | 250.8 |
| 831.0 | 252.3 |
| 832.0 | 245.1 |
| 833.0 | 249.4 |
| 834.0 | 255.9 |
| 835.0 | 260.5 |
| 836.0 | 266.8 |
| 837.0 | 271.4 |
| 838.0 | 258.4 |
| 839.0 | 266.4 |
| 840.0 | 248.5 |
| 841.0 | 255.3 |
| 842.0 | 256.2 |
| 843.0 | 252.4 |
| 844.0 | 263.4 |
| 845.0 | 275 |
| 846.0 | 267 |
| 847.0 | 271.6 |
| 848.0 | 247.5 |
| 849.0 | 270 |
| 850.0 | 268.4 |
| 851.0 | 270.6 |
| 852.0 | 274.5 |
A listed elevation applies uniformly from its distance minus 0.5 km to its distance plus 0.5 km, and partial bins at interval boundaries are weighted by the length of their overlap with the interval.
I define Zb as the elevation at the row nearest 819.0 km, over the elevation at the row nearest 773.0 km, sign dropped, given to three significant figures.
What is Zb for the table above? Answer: 1.06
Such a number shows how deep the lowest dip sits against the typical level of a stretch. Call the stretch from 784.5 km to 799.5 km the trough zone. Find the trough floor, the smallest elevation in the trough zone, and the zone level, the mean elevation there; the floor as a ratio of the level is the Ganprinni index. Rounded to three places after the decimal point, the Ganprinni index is 0.920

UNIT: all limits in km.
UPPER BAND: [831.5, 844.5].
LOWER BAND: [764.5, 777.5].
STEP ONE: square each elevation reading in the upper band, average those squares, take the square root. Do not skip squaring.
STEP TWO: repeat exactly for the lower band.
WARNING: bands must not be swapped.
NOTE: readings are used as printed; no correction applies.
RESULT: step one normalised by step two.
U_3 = 1.13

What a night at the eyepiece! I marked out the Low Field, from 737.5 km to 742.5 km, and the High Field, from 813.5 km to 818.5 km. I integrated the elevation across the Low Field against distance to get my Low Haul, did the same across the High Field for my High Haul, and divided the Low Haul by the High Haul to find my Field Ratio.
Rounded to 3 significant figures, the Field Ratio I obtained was 1.09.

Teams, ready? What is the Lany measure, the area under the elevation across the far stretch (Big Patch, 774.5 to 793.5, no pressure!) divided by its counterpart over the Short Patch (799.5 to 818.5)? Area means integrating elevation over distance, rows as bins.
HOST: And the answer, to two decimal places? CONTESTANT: 0.97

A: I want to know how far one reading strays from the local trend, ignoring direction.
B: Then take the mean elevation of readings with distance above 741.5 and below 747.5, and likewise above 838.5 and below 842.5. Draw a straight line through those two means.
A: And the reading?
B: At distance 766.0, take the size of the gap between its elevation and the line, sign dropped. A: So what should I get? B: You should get 23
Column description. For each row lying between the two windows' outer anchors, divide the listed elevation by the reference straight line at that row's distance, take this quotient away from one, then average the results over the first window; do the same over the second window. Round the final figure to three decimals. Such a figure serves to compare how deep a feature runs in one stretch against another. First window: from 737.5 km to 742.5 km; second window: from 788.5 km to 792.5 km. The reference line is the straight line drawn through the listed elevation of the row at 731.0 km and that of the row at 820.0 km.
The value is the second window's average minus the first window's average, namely 0.163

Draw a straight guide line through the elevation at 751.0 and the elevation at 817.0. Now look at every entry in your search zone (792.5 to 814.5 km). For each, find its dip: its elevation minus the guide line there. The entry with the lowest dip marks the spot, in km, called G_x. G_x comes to 794.0 km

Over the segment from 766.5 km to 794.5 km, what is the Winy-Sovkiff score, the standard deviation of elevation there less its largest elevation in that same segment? -228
